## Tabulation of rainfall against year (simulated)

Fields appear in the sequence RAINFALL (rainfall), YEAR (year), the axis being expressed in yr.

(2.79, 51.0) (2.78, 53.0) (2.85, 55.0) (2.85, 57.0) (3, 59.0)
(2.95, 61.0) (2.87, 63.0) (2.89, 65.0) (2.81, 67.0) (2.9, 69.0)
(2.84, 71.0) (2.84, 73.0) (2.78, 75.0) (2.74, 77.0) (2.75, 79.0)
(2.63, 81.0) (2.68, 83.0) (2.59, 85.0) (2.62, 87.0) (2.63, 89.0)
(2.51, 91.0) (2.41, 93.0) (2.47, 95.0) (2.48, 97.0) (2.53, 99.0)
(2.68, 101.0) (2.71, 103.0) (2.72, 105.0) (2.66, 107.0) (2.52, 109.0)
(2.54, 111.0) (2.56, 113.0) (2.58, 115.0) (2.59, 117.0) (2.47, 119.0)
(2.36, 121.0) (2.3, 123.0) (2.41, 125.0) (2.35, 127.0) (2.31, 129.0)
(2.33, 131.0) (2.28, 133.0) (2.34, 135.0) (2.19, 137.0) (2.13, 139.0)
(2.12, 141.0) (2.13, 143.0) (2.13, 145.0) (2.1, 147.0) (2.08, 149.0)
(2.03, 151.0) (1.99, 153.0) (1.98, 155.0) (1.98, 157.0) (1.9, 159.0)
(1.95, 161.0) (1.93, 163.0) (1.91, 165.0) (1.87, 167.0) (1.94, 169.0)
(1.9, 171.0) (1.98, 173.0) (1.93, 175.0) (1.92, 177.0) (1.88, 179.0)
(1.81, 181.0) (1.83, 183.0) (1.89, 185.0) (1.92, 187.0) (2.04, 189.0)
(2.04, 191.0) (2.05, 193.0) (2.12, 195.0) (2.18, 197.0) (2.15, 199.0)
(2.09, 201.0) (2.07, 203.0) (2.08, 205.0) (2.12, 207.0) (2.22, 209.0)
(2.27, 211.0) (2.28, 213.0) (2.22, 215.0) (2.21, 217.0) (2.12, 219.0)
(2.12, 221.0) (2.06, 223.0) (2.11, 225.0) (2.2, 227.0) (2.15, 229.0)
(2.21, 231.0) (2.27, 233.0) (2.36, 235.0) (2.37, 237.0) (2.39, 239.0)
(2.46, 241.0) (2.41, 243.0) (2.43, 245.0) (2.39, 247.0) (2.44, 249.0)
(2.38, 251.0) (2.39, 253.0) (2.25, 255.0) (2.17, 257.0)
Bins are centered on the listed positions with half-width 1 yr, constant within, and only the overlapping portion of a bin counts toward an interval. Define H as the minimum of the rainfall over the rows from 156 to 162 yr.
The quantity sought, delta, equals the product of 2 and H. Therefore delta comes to 3.8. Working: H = 1.9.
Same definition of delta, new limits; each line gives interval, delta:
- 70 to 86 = 5.2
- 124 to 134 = 4.6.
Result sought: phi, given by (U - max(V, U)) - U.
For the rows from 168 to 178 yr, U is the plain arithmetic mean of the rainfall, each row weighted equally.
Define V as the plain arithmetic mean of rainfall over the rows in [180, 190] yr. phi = -1.93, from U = 1.9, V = 1.90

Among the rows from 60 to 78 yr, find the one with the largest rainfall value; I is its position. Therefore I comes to 61.0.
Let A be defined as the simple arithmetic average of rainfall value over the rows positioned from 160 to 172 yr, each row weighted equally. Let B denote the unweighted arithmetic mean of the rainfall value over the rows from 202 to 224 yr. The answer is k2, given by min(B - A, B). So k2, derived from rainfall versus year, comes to 0.24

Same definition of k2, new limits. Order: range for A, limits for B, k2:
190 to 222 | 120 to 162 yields 0.02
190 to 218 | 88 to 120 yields 0.42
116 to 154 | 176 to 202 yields -0.25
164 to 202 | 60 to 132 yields 0.64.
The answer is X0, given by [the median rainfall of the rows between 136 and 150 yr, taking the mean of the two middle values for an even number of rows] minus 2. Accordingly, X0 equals 0.13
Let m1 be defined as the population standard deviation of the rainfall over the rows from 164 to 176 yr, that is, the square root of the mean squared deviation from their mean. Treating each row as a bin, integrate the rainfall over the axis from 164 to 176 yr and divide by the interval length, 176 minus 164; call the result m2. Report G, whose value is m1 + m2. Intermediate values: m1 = 0.034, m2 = 1.92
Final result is 2.0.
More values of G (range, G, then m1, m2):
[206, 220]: 2.3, 0.059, 2.21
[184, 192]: 2.0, 0.068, 1.97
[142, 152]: 2.1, 0.037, 2.09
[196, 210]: 2.2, 0.052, 2.13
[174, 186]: 1.9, 0.044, 1.88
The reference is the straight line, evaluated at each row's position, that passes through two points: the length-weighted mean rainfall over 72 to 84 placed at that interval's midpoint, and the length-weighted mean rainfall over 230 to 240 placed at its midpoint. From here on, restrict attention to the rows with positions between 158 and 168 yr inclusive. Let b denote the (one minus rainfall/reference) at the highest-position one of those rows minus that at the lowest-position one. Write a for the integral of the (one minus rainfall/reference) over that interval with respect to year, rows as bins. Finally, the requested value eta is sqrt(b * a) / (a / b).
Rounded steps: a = 2.4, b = 0.006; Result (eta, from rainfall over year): 0.000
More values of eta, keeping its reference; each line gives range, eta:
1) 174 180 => 0.002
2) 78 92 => 0.032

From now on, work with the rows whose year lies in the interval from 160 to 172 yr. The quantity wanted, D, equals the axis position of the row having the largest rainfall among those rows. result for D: 161.0 yr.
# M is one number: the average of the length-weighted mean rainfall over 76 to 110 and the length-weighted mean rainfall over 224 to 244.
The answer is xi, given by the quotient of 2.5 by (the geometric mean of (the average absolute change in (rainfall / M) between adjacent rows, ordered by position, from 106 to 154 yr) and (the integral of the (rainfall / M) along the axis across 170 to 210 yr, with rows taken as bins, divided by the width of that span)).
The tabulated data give 19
